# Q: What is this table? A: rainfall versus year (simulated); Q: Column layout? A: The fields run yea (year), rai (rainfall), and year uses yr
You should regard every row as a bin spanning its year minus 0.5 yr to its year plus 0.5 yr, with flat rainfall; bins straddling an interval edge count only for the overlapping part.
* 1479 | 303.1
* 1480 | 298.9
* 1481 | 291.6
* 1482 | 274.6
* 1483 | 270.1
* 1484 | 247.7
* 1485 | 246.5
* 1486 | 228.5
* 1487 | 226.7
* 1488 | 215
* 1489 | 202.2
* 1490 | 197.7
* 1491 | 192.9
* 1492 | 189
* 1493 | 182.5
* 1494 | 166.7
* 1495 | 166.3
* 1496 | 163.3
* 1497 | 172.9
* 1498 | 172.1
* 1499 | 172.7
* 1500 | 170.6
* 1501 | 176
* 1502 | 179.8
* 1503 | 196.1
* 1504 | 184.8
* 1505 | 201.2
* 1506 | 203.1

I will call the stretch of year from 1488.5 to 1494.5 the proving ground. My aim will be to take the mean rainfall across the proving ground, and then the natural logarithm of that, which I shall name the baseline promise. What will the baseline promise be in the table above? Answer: 5.24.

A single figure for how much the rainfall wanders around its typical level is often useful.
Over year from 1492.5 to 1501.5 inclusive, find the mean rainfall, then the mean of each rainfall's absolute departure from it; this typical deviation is 4.2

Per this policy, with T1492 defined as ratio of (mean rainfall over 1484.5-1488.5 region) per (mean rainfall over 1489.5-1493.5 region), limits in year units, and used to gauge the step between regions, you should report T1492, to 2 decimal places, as 1.20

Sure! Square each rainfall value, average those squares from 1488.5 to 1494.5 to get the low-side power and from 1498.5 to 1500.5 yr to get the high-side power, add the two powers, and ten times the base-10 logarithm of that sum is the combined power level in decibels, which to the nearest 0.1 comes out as 48.1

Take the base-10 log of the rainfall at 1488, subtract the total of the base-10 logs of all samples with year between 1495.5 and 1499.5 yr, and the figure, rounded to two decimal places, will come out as -6.59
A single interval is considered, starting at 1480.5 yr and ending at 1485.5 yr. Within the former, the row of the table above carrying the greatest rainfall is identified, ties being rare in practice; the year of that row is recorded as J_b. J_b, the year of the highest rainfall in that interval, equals 1481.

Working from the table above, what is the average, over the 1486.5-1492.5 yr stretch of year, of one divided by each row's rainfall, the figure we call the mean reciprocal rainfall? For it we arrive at 0.0049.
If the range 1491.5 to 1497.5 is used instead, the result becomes 0.0058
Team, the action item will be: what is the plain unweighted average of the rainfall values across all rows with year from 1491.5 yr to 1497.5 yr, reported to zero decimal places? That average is 173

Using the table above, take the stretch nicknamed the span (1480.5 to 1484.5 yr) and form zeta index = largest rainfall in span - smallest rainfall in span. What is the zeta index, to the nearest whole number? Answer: 44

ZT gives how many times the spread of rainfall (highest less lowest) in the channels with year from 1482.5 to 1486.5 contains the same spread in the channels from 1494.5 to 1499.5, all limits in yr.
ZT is 4.3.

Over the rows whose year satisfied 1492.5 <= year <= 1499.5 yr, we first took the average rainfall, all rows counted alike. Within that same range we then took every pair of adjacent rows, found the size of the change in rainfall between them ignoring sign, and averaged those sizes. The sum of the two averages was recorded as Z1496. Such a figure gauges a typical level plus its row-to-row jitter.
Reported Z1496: 176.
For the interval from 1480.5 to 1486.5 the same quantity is 272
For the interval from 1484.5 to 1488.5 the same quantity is 240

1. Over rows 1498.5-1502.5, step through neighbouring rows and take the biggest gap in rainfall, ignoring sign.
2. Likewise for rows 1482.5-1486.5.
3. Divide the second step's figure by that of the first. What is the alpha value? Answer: 4.15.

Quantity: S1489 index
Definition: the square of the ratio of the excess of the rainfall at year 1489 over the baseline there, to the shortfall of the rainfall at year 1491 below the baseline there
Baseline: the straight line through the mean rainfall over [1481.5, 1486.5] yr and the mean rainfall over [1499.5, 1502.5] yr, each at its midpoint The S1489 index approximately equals 1.0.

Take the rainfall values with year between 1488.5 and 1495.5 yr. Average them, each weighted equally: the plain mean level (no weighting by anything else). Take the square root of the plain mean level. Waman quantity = 13.6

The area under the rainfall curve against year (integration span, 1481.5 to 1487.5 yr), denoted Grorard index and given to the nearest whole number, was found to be 1494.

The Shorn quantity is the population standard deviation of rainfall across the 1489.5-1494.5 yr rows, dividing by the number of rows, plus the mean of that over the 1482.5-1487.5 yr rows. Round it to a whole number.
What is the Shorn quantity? 255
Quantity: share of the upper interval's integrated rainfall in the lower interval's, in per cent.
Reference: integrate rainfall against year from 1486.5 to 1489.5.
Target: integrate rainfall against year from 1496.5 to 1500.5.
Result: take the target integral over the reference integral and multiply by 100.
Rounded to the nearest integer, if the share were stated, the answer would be 107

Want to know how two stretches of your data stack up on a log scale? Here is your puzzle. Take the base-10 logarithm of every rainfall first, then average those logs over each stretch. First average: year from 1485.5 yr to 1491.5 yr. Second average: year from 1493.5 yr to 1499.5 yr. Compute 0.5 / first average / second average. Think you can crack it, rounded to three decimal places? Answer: 0.097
